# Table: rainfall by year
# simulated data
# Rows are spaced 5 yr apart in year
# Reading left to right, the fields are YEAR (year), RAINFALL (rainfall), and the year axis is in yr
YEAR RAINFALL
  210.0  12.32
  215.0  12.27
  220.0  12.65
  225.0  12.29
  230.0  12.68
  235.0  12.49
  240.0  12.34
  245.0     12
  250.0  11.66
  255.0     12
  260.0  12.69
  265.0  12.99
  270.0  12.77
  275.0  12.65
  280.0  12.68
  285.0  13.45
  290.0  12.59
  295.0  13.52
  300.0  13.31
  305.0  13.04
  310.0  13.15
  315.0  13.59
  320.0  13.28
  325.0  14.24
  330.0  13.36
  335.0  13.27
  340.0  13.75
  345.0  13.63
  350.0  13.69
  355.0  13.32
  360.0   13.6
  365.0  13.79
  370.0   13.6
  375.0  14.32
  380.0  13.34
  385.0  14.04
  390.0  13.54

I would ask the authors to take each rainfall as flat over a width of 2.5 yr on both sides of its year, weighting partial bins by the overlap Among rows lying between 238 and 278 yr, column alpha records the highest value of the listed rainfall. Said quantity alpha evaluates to 12.99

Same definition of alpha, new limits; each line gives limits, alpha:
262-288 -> 13.45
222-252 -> 12.68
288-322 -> 13.59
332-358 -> 13.75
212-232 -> 12.68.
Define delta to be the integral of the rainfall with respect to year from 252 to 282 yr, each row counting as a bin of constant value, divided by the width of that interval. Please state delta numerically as 12.6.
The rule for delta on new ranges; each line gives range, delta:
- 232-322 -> 12.8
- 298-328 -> 13.4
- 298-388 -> 13.6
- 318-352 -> 13.6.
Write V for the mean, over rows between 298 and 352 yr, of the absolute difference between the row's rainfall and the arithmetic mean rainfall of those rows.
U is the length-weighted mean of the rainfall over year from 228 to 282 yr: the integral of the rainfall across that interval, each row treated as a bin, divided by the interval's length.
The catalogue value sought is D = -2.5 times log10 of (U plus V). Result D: -2.76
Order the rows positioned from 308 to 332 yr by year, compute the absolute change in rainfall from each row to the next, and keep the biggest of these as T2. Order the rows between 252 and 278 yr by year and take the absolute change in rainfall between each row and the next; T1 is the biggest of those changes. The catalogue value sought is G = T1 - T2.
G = -0.27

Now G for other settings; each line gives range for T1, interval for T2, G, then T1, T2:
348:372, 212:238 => -0.02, 0.37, 0.4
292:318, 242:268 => -0.25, 0.44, 0.7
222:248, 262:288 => -0.38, 0.39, 0.8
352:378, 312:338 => -0.24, 0.72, 1.0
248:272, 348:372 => 0.32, 0.69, 0.4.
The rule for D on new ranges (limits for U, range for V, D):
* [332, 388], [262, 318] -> -2.86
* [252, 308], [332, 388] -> -2.79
